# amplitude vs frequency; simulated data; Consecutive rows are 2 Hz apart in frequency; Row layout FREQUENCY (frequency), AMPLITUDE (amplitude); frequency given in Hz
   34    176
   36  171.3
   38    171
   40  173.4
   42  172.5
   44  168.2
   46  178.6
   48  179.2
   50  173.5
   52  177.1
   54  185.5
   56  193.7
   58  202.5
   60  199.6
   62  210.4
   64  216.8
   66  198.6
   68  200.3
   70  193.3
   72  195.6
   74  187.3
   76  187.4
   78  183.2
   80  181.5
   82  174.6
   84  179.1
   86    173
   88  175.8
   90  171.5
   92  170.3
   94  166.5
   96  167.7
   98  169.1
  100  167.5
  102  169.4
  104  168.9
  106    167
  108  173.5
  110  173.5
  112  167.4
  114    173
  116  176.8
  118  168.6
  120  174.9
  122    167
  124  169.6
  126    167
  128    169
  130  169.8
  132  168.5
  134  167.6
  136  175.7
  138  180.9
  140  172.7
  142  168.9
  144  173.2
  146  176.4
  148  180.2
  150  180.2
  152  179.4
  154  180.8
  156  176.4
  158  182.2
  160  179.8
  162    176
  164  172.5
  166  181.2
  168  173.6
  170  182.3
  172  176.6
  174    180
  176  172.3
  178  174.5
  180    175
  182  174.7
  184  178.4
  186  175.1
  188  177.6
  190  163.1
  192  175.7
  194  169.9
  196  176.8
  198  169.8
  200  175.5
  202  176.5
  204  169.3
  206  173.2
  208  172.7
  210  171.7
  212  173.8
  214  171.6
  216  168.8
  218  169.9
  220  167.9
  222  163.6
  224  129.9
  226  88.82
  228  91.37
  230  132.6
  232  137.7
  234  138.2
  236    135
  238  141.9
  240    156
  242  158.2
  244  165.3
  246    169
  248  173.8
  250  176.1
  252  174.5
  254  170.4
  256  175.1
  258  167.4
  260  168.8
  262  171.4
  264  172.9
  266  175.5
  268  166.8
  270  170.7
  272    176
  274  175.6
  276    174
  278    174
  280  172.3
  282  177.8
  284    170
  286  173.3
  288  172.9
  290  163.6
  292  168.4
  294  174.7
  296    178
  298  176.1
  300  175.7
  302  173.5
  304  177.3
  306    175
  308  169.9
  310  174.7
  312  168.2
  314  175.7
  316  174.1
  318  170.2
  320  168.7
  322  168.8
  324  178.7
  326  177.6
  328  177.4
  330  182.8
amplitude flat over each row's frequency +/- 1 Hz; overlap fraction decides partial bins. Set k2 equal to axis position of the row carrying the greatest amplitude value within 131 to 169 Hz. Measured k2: 158 Hz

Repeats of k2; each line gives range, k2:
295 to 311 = 296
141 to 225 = 170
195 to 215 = 196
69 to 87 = 72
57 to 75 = 64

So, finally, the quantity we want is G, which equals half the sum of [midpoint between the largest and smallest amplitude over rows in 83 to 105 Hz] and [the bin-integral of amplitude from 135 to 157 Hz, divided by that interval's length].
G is 175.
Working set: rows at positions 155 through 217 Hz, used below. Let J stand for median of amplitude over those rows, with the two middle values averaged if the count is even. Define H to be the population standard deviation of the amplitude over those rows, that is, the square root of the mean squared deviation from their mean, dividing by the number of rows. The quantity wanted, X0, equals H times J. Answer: 726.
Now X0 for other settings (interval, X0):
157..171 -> 689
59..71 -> 1586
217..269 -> 3987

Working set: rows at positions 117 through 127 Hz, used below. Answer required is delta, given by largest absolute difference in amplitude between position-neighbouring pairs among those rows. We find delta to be 7.9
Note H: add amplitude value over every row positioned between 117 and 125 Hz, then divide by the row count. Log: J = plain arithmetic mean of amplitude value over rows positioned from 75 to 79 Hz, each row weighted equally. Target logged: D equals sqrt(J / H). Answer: 1.04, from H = 170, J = 185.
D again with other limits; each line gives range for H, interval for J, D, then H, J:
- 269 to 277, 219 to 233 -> 0.87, 174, 130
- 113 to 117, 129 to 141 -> 0.99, 175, 173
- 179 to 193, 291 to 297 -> 1.00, 174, 174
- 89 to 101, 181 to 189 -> 1.02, 169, 176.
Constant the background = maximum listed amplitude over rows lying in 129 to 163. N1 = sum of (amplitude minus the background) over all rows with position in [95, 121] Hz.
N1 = -151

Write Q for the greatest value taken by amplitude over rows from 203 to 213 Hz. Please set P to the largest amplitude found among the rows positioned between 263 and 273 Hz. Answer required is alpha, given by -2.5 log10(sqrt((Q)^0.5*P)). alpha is -4.21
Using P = 176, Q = 173.8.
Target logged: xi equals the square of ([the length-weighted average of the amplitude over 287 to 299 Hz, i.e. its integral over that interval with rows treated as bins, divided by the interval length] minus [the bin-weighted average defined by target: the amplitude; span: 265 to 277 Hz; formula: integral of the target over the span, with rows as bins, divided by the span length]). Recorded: 1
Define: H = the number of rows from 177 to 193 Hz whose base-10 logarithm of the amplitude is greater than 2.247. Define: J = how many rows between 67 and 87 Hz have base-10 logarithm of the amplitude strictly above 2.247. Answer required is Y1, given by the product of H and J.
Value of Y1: 16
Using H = 2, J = 8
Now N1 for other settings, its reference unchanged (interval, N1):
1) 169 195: -93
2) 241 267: -150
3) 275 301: -118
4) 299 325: -118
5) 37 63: 17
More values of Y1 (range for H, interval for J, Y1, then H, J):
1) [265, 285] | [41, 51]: 2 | 1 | 2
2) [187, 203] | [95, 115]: 0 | 2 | 0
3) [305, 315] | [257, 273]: 0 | 0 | 0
